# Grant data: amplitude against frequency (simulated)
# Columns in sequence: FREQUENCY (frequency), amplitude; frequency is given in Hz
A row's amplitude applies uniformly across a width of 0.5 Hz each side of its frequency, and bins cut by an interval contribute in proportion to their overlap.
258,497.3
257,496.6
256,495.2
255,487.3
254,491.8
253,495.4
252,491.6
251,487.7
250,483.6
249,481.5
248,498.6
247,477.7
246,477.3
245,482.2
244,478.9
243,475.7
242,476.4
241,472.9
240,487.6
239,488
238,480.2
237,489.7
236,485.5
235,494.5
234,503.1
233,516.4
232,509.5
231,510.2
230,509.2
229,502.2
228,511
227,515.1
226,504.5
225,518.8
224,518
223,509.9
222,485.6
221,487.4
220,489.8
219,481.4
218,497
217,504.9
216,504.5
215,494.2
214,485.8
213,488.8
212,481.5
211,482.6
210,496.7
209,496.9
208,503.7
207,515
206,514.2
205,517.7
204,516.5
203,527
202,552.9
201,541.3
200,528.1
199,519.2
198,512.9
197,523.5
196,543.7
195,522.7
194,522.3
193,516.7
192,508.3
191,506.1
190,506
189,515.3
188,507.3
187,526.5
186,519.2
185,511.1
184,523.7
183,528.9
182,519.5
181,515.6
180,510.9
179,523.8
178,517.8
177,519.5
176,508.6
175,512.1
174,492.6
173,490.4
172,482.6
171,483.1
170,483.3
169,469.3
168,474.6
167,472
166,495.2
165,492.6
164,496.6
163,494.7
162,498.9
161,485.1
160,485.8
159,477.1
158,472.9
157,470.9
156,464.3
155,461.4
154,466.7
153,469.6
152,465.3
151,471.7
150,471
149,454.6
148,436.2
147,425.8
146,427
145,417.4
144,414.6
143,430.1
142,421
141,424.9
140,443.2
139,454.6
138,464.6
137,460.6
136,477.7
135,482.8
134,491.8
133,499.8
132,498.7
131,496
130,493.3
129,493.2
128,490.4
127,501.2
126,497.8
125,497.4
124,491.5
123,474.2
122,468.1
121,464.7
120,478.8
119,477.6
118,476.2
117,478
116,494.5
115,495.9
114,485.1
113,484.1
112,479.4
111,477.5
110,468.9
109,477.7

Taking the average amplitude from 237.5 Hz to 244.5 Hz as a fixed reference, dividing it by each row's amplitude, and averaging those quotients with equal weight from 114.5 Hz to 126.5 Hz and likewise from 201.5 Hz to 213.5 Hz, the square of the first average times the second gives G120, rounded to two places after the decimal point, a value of 0.94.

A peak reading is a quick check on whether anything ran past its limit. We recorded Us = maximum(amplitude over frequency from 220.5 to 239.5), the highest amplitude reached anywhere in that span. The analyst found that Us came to 518.8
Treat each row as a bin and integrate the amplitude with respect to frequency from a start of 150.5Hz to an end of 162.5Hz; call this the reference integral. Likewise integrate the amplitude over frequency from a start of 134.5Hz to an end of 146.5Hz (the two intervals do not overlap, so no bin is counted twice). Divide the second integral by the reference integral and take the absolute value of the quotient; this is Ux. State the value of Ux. 0.93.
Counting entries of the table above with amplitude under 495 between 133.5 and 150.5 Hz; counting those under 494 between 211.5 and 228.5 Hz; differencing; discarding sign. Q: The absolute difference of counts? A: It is 10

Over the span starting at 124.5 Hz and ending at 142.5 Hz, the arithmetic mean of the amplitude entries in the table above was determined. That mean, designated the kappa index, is 477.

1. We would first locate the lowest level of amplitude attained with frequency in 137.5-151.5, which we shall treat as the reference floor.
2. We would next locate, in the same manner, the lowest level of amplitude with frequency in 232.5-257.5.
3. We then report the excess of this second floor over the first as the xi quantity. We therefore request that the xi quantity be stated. 58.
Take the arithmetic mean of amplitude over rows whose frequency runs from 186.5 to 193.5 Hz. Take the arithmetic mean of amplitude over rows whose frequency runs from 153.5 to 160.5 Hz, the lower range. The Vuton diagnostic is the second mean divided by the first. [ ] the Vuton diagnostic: 0.92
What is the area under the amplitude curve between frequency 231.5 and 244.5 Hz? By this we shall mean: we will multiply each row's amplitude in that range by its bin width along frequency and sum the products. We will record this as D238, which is 6358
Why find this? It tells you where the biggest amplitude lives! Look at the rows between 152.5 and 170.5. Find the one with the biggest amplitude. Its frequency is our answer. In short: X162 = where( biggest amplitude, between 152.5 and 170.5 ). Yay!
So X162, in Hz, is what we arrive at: 162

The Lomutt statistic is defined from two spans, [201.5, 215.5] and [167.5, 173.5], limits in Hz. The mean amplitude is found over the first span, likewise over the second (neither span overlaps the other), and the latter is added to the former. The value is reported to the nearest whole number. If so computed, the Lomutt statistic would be 986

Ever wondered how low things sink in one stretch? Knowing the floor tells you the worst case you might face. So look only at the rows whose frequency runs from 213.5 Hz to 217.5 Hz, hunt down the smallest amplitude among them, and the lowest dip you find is 485.8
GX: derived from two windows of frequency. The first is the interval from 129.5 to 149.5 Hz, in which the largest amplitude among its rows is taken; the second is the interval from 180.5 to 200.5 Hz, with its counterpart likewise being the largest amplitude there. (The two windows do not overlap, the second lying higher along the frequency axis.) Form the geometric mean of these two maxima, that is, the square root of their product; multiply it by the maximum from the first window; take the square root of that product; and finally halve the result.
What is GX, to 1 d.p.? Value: 255.2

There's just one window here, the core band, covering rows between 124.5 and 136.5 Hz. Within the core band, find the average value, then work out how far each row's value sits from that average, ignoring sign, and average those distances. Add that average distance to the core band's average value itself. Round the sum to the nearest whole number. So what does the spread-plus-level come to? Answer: 498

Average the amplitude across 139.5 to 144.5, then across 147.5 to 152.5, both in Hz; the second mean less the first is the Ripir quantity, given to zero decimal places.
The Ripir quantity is 33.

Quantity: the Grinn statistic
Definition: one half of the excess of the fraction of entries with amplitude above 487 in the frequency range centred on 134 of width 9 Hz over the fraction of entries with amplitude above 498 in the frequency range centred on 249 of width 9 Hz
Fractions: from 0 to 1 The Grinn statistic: 0.22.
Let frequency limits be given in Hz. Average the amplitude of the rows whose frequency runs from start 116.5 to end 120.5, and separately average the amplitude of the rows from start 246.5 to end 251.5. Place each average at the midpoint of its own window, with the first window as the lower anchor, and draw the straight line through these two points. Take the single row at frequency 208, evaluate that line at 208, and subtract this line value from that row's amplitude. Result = 20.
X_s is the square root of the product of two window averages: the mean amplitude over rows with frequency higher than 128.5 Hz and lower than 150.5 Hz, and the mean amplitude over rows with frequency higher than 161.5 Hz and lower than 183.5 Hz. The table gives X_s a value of 478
